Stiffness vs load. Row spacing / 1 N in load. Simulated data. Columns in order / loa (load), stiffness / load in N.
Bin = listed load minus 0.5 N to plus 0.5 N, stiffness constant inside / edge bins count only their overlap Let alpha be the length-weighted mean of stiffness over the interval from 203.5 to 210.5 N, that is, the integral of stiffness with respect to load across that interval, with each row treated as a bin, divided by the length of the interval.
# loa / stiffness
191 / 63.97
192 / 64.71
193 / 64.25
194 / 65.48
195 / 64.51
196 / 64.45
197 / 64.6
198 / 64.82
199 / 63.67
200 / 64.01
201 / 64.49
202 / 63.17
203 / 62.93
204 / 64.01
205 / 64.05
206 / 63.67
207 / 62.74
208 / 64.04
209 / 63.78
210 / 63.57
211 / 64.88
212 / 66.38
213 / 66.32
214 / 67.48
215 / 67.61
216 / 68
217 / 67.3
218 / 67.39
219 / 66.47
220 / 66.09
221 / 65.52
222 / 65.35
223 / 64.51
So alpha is 63.7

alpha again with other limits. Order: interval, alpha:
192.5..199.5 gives 64.5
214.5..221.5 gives 66.9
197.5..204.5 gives 63.9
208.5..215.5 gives 65.7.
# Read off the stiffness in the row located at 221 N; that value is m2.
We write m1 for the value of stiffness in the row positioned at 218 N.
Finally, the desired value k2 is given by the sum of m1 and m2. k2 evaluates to 132.9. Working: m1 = 67.39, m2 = 65.52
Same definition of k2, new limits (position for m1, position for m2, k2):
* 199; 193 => 127.9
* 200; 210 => 127.6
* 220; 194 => 131.6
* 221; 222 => 130.9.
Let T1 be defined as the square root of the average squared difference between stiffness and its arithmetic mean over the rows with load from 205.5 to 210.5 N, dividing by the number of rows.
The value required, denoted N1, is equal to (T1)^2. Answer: 0.19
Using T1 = 0.44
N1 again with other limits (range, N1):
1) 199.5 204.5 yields 0.34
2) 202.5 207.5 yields 0.30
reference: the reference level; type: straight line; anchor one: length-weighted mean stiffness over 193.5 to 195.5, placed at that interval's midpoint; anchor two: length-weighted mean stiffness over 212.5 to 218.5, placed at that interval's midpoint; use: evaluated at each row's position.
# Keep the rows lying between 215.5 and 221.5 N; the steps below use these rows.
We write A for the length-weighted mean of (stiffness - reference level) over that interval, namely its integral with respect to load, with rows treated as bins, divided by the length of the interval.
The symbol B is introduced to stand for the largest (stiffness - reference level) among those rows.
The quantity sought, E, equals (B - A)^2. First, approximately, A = -0.9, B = 0.6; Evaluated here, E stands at 2.2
